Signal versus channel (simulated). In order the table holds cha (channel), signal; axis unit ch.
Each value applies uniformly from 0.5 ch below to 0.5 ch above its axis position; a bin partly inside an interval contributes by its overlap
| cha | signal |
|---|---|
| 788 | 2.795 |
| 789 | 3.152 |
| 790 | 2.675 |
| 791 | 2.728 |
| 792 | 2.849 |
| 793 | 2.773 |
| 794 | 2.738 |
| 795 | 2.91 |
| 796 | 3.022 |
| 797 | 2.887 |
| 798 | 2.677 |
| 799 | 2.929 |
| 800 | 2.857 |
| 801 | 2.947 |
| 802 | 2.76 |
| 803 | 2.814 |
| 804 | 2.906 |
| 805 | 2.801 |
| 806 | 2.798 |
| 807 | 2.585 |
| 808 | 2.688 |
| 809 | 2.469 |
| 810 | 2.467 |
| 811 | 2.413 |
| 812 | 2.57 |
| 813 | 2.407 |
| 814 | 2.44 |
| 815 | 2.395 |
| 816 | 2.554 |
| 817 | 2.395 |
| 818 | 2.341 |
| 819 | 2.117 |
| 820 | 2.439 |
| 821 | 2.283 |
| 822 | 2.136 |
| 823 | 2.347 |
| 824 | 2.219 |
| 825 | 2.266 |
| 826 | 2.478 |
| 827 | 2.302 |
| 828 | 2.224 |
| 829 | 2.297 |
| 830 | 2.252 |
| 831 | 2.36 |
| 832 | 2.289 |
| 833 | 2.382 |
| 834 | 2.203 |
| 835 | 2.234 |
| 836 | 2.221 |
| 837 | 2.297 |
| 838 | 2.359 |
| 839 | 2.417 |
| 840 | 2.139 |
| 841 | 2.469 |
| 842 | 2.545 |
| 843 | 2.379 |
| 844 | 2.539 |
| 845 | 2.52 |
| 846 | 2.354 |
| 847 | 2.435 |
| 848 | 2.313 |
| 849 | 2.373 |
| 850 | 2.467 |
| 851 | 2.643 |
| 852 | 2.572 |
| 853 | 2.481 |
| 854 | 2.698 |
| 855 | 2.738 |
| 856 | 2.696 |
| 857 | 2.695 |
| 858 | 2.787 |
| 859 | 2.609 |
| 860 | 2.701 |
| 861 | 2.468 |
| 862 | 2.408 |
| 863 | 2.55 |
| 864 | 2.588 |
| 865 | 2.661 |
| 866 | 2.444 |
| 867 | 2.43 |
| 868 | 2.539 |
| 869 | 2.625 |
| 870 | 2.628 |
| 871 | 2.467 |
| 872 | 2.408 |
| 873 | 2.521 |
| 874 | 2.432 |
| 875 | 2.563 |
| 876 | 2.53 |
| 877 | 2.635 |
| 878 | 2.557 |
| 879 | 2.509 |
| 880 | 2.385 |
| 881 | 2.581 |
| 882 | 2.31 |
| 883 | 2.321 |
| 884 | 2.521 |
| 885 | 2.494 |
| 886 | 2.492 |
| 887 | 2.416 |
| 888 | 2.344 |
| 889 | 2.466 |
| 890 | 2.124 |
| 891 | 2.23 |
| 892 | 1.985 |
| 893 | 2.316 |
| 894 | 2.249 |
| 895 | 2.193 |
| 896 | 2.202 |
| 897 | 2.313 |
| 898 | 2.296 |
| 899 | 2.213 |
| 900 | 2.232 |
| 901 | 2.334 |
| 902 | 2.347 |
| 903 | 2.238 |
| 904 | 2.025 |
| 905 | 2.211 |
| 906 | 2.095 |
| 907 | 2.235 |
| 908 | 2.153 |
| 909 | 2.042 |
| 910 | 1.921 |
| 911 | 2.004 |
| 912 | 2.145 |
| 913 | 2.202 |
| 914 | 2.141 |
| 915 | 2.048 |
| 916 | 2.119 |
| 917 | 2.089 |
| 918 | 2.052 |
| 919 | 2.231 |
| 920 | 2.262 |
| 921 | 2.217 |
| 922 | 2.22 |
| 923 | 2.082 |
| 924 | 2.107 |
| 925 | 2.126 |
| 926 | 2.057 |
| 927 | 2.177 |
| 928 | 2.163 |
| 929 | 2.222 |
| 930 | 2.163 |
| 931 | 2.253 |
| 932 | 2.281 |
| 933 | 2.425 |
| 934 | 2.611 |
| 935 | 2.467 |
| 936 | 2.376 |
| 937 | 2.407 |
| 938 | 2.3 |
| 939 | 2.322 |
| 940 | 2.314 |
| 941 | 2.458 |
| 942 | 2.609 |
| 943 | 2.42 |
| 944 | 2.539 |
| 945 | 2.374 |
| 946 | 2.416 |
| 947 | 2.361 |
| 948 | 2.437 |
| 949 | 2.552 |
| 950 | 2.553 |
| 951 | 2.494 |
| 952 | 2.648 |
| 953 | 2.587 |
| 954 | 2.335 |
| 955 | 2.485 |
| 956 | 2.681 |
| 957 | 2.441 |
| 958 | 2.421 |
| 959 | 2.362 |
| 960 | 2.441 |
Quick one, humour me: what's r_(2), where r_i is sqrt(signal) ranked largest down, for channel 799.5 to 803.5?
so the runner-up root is 1.69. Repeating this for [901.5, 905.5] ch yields 1.50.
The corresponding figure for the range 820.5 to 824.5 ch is 1.51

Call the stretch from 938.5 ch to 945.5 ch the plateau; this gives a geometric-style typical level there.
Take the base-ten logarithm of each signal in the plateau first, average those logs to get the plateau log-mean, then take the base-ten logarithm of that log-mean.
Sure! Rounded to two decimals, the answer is -0.41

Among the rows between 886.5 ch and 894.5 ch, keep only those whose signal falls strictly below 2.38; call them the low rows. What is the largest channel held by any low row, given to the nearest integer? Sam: 894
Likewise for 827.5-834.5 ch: 834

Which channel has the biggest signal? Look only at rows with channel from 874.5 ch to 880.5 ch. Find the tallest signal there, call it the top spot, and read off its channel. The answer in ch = 877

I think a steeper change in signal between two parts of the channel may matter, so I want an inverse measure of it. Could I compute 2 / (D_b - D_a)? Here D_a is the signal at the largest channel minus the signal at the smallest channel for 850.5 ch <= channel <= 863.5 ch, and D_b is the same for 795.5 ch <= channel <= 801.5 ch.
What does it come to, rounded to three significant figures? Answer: 111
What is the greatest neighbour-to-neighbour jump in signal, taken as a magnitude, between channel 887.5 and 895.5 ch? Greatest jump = 0.34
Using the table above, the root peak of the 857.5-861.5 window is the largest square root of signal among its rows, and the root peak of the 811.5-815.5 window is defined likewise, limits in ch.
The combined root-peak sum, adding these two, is 3.27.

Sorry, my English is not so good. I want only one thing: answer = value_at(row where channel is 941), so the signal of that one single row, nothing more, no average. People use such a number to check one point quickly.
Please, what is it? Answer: 2.458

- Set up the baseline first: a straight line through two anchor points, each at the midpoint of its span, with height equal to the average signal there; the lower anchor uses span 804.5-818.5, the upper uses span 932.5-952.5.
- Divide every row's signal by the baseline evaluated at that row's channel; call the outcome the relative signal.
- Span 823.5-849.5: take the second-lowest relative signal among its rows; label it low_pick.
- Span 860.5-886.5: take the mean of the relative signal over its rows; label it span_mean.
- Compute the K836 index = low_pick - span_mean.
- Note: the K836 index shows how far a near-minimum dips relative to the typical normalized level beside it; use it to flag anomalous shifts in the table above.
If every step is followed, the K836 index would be -0.13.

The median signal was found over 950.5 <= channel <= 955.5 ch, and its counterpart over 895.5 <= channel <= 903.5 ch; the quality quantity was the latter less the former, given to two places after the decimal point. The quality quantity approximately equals -0.23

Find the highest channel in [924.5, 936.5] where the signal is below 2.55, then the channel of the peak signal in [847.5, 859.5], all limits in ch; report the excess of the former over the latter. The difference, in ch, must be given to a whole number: 78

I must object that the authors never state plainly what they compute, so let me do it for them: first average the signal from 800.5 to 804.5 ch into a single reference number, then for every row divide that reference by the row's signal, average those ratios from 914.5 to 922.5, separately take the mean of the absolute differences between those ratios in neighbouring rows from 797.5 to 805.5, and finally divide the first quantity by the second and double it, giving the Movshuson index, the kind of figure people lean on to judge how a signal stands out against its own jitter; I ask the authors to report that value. 62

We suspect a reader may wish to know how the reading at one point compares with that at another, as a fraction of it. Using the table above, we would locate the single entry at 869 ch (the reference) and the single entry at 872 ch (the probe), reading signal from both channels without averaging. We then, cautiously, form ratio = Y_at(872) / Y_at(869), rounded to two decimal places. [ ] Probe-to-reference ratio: 0.92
